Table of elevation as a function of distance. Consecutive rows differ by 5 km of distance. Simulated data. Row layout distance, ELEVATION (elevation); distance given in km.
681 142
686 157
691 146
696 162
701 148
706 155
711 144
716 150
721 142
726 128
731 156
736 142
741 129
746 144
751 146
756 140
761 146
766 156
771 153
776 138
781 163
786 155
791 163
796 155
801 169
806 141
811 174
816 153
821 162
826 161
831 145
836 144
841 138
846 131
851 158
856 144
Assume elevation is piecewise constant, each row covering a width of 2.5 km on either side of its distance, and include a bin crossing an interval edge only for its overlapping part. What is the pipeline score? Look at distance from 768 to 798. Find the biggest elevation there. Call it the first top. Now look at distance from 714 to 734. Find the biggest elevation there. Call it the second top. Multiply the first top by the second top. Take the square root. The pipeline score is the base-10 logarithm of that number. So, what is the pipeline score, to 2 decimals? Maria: 2.20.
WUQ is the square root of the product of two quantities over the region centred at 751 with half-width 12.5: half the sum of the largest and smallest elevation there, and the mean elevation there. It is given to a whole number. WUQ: 139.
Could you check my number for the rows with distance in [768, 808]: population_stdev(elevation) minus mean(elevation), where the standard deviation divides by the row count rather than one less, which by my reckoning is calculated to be -145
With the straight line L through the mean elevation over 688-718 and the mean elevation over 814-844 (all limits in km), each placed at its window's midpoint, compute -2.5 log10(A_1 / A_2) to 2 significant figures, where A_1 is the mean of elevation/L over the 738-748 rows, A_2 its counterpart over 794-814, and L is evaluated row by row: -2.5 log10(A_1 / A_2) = 0.17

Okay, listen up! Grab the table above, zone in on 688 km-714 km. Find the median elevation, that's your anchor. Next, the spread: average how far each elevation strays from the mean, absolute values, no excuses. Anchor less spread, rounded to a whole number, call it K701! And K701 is 142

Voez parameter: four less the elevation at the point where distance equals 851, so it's -154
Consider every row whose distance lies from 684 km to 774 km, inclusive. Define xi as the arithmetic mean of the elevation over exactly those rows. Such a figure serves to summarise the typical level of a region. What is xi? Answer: 147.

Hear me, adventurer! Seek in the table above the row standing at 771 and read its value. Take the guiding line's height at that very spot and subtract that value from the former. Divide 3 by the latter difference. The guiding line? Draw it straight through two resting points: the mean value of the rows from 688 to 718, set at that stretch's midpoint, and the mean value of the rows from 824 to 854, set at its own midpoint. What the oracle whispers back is -0.7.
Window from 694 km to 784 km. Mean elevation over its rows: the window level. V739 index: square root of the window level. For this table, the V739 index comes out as 12.1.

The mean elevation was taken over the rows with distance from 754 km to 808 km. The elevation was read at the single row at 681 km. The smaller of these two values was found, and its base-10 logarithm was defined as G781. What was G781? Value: 2.152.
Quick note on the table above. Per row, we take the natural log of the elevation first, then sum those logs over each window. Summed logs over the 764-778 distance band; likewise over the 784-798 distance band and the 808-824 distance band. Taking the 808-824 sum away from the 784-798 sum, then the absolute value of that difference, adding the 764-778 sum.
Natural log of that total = 2.71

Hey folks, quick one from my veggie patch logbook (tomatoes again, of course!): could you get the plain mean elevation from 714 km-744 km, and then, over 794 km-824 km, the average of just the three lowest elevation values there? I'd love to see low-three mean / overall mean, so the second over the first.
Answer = 1.06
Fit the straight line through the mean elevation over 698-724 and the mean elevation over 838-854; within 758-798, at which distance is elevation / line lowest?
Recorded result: 776 km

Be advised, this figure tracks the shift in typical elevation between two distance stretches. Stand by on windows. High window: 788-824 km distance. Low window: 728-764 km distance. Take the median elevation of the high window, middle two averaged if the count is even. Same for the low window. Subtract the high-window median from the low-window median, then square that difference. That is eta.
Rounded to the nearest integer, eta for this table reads 324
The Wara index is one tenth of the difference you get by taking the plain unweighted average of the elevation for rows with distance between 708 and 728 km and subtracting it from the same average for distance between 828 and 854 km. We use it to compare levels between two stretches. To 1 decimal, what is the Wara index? 0.2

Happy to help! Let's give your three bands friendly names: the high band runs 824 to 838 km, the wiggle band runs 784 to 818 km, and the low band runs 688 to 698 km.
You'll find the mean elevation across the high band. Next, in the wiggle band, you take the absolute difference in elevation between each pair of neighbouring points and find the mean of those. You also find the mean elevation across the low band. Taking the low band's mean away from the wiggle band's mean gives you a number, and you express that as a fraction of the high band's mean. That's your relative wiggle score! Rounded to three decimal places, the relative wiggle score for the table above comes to -0.902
